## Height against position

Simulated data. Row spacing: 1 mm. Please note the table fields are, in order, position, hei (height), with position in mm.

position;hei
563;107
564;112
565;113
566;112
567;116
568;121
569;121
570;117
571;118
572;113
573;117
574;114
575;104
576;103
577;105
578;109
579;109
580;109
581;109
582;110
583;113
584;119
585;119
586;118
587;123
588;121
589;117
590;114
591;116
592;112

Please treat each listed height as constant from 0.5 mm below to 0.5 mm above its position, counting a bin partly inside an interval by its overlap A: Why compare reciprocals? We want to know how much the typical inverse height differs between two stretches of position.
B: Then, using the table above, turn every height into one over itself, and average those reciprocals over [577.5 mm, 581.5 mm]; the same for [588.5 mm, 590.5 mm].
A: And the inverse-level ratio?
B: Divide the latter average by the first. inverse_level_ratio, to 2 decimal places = 0.94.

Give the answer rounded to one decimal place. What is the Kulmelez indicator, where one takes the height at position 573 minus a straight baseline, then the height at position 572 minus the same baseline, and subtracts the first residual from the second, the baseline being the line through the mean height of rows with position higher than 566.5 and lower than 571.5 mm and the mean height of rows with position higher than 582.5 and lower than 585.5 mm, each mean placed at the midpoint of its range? -4.1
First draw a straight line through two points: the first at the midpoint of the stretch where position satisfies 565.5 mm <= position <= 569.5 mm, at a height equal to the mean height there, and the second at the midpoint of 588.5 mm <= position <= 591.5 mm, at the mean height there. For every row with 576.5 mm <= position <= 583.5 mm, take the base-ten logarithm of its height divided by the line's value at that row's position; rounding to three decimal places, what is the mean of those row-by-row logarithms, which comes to -0.028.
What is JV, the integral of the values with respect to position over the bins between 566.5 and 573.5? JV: 823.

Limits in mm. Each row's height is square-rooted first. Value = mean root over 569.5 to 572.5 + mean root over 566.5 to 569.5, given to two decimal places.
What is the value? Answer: 21.69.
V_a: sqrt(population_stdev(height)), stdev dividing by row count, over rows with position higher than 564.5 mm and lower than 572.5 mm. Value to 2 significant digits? 1.8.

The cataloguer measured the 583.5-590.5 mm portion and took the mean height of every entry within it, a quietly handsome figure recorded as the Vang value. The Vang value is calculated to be 119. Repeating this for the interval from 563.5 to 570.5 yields 116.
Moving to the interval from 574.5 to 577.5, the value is 104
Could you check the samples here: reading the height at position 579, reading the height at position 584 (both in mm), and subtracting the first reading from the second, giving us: 10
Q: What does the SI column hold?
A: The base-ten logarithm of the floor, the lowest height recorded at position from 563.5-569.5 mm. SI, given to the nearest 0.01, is 2.05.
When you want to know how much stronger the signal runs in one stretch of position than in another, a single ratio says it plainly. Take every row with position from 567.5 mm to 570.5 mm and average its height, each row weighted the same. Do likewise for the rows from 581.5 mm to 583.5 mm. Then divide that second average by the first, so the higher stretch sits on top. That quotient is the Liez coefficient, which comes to 0.93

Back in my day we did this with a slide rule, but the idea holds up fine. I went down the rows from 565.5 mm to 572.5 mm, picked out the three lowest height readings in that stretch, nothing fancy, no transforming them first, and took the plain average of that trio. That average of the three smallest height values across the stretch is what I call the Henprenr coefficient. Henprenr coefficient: 113.7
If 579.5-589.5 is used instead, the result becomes 109.3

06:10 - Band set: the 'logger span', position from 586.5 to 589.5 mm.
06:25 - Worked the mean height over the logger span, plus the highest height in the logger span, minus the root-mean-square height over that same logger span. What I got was 123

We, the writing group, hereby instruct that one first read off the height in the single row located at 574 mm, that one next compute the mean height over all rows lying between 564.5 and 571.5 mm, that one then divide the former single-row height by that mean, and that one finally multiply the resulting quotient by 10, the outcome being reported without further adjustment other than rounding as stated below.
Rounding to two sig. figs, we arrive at 9.8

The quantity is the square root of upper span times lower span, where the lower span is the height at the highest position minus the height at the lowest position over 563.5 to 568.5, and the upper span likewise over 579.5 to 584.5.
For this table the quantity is 9.5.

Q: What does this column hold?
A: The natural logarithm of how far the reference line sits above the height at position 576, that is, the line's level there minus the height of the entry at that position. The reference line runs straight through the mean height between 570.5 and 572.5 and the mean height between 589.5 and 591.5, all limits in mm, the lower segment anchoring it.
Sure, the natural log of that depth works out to 2.5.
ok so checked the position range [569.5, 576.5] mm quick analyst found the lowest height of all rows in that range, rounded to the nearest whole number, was 103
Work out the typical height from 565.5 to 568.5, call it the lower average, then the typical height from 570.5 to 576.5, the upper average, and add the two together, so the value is 228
